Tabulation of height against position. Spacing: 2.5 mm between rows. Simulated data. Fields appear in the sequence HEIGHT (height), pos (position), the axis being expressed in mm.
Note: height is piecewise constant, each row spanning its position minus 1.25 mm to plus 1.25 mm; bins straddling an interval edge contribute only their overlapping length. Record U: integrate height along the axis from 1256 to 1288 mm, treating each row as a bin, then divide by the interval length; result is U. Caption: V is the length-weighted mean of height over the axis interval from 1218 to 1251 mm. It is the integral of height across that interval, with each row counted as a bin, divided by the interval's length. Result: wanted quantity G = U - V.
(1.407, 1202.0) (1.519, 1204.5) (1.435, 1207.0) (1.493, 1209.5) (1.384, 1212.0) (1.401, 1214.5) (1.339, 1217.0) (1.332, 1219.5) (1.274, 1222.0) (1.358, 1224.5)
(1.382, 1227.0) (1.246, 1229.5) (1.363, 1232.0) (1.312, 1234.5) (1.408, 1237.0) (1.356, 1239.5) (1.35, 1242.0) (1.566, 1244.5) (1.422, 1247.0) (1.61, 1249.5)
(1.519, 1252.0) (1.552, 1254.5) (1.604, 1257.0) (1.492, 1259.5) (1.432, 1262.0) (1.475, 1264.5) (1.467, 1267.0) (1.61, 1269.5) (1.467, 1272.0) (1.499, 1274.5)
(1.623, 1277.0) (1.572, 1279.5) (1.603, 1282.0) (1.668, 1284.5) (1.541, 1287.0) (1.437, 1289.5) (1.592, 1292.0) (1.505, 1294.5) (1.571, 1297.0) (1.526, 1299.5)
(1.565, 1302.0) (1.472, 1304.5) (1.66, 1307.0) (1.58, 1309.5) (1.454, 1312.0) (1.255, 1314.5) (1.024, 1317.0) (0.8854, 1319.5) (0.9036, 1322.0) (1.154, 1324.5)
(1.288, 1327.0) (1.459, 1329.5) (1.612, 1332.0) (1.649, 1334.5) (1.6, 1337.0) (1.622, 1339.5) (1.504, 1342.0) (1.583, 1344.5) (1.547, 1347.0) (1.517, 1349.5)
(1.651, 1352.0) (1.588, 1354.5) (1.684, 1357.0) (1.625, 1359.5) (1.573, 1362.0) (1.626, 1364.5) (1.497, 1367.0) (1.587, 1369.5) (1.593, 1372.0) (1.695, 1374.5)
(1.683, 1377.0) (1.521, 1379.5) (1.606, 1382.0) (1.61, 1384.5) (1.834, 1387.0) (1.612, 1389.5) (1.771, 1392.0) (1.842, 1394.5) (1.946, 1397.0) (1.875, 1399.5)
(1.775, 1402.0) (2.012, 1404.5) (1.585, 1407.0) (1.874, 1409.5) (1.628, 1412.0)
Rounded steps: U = 1.54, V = 1.38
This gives 0.16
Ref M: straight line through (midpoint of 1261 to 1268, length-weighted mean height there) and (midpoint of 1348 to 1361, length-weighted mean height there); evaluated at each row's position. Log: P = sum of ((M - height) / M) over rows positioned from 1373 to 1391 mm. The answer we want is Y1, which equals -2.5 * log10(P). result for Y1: 4.0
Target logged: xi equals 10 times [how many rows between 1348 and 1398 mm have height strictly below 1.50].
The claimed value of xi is 10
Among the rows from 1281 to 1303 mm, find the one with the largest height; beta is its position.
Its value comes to 1284.5 mm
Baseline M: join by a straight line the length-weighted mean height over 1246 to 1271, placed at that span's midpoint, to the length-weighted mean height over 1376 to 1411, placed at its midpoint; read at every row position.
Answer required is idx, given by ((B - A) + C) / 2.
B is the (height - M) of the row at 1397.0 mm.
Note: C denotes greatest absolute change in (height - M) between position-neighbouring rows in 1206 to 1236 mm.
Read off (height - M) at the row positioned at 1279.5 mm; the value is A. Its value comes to 0.155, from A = 0.017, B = 0.19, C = 0.140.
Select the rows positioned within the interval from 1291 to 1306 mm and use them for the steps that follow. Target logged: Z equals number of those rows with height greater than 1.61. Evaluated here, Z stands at 0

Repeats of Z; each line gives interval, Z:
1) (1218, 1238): 0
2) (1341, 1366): 4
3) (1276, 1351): 6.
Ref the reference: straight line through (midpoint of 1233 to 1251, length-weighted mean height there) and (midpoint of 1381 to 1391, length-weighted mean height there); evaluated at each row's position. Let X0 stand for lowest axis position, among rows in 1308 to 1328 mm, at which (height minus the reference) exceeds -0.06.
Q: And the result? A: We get 1309.5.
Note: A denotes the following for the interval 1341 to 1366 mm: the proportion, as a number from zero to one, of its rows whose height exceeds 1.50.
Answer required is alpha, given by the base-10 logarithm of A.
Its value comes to 0.00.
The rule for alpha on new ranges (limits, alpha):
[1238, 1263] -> -0.30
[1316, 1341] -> -0.40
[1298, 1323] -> -0.40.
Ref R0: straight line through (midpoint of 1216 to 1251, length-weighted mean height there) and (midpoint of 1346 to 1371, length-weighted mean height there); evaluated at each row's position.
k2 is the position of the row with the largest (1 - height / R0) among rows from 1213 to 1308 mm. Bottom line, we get 1229.5 mm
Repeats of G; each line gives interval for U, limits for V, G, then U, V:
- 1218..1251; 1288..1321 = -0.04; 1.38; 1.42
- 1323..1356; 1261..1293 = -0.02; 1.52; 1.54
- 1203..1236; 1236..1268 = -0.11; 1.37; 1.48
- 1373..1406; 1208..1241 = 0.39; 1.75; 1.36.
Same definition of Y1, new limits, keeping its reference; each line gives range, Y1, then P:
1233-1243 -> 2.0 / 0.16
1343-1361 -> 3.7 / 0.03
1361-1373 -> 1.9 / 0.17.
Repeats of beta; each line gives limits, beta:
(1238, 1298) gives 1284.5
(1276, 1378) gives 1374.5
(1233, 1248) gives 1244.5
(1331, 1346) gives 1334.5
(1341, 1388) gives 1387.0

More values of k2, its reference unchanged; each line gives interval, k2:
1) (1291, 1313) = 1312.0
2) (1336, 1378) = 1367.0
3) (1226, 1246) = 1229.5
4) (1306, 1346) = 1319.5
